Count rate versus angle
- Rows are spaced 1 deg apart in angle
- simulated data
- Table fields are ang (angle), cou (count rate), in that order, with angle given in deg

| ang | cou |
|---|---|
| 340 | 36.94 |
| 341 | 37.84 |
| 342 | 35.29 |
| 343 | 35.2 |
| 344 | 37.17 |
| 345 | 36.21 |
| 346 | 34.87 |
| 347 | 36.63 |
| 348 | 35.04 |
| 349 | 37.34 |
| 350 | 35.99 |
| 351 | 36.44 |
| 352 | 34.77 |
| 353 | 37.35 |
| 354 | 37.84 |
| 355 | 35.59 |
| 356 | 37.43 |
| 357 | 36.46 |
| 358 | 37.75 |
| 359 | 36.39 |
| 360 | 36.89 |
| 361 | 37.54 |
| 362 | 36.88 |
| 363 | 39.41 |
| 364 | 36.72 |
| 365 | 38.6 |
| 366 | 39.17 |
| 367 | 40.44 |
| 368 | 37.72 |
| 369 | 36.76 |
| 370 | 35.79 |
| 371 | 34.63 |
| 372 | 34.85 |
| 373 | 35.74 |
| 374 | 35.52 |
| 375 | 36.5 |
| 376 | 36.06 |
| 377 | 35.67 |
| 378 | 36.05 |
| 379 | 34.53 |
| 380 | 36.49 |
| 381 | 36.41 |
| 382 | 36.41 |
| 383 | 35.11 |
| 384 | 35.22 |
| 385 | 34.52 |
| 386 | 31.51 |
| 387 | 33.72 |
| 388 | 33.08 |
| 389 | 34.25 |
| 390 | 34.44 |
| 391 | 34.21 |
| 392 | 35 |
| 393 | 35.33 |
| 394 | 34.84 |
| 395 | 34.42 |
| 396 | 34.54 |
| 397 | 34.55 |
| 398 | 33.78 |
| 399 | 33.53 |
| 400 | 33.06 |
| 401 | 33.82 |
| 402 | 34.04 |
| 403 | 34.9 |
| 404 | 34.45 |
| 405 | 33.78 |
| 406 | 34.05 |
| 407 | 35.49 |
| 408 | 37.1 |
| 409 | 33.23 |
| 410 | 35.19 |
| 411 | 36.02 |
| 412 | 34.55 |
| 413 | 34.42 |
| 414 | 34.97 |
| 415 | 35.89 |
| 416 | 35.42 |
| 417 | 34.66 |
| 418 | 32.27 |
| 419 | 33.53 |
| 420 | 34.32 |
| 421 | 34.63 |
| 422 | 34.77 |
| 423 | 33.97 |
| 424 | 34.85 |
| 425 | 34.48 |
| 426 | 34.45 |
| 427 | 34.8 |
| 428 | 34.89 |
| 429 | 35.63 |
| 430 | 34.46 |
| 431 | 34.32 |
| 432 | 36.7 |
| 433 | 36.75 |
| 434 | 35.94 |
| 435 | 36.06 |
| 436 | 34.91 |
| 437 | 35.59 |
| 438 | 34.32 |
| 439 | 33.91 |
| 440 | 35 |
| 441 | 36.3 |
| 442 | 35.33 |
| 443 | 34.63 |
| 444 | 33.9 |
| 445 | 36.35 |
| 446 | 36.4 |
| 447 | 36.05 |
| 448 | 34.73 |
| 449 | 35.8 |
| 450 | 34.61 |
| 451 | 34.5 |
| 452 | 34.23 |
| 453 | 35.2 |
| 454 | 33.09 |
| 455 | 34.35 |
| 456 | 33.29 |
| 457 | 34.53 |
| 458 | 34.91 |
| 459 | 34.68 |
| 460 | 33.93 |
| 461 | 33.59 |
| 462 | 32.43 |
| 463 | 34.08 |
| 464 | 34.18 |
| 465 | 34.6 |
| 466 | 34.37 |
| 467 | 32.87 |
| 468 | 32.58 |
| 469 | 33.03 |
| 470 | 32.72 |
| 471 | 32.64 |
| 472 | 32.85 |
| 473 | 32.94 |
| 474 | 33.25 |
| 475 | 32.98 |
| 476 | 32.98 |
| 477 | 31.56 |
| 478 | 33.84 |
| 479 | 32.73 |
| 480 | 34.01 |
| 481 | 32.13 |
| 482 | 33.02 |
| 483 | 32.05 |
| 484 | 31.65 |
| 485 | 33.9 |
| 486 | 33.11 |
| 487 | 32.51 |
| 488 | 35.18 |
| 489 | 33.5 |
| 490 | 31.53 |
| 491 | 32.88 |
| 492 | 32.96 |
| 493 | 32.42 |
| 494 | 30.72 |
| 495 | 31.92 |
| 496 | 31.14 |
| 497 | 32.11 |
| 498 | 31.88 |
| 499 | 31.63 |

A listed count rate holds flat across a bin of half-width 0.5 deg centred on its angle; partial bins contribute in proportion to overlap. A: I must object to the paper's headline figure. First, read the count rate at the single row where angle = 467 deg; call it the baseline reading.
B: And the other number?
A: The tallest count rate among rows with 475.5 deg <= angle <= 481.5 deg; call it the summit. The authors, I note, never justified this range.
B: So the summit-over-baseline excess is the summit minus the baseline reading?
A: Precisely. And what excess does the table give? 1.1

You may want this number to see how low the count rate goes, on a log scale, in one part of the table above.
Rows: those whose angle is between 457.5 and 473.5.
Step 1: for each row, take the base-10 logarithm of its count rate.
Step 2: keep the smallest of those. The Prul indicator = 1.51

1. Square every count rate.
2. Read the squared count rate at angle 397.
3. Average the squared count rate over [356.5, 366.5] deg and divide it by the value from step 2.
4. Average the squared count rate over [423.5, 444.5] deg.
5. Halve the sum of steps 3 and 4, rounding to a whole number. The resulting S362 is 617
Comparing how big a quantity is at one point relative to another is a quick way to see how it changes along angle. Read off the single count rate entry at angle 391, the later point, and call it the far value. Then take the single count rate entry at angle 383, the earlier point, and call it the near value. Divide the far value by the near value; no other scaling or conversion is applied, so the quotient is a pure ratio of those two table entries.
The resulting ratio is 0.97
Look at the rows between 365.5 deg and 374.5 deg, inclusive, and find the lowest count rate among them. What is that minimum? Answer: 34.63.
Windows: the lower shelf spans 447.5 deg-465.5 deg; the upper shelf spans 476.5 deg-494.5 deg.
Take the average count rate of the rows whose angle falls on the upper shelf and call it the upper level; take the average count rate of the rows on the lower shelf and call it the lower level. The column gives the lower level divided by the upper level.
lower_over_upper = 1.05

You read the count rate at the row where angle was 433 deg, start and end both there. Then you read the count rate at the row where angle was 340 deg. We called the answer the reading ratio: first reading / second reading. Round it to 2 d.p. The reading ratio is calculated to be 0.99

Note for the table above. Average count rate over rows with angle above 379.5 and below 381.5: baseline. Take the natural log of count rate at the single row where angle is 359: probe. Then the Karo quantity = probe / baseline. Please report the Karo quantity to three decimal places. 0.099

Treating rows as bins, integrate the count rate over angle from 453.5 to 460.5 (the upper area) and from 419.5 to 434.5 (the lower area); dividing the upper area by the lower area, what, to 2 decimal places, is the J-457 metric 0.45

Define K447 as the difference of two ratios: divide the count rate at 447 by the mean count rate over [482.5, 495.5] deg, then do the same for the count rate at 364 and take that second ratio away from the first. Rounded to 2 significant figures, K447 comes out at -0.021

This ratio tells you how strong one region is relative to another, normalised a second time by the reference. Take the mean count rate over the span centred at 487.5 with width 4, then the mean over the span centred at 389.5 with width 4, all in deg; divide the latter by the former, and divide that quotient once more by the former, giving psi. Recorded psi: 0.0302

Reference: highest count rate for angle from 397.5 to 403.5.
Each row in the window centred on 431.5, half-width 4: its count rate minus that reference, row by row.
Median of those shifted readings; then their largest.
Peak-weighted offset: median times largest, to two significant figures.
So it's 1.6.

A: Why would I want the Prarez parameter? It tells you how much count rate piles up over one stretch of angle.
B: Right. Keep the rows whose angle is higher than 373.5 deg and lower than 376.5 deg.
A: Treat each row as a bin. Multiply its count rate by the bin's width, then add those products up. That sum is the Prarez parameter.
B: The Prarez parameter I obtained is 108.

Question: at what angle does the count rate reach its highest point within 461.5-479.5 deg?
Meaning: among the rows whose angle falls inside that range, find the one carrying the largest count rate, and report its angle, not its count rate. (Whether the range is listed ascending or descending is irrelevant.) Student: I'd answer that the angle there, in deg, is 465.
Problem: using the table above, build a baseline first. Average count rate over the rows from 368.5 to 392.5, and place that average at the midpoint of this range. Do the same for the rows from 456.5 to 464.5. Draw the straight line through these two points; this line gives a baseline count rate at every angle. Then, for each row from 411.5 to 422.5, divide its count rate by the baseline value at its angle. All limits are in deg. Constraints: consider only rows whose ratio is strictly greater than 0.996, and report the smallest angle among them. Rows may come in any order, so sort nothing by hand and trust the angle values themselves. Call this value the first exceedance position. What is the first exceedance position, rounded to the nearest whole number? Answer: 412 deg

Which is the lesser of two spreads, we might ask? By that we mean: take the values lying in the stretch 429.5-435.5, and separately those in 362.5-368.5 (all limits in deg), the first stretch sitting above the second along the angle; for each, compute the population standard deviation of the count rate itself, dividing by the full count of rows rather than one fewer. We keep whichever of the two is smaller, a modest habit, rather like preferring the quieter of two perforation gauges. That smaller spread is 1.0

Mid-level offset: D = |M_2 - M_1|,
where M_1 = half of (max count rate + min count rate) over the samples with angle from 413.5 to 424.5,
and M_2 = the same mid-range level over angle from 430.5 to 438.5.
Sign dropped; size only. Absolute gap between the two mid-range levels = 1.5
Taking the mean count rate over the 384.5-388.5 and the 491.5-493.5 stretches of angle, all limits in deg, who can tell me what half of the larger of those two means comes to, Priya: 16.6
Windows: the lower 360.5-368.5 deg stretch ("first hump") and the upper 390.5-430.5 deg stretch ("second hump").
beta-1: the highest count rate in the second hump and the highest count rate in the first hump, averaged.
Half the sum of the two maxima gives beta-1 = 38.8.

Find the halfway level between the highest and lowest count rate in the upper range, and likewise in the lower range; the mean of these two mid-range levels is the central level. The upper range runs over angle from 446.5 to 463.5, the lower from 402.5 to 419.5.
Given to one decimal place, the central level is 34.5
